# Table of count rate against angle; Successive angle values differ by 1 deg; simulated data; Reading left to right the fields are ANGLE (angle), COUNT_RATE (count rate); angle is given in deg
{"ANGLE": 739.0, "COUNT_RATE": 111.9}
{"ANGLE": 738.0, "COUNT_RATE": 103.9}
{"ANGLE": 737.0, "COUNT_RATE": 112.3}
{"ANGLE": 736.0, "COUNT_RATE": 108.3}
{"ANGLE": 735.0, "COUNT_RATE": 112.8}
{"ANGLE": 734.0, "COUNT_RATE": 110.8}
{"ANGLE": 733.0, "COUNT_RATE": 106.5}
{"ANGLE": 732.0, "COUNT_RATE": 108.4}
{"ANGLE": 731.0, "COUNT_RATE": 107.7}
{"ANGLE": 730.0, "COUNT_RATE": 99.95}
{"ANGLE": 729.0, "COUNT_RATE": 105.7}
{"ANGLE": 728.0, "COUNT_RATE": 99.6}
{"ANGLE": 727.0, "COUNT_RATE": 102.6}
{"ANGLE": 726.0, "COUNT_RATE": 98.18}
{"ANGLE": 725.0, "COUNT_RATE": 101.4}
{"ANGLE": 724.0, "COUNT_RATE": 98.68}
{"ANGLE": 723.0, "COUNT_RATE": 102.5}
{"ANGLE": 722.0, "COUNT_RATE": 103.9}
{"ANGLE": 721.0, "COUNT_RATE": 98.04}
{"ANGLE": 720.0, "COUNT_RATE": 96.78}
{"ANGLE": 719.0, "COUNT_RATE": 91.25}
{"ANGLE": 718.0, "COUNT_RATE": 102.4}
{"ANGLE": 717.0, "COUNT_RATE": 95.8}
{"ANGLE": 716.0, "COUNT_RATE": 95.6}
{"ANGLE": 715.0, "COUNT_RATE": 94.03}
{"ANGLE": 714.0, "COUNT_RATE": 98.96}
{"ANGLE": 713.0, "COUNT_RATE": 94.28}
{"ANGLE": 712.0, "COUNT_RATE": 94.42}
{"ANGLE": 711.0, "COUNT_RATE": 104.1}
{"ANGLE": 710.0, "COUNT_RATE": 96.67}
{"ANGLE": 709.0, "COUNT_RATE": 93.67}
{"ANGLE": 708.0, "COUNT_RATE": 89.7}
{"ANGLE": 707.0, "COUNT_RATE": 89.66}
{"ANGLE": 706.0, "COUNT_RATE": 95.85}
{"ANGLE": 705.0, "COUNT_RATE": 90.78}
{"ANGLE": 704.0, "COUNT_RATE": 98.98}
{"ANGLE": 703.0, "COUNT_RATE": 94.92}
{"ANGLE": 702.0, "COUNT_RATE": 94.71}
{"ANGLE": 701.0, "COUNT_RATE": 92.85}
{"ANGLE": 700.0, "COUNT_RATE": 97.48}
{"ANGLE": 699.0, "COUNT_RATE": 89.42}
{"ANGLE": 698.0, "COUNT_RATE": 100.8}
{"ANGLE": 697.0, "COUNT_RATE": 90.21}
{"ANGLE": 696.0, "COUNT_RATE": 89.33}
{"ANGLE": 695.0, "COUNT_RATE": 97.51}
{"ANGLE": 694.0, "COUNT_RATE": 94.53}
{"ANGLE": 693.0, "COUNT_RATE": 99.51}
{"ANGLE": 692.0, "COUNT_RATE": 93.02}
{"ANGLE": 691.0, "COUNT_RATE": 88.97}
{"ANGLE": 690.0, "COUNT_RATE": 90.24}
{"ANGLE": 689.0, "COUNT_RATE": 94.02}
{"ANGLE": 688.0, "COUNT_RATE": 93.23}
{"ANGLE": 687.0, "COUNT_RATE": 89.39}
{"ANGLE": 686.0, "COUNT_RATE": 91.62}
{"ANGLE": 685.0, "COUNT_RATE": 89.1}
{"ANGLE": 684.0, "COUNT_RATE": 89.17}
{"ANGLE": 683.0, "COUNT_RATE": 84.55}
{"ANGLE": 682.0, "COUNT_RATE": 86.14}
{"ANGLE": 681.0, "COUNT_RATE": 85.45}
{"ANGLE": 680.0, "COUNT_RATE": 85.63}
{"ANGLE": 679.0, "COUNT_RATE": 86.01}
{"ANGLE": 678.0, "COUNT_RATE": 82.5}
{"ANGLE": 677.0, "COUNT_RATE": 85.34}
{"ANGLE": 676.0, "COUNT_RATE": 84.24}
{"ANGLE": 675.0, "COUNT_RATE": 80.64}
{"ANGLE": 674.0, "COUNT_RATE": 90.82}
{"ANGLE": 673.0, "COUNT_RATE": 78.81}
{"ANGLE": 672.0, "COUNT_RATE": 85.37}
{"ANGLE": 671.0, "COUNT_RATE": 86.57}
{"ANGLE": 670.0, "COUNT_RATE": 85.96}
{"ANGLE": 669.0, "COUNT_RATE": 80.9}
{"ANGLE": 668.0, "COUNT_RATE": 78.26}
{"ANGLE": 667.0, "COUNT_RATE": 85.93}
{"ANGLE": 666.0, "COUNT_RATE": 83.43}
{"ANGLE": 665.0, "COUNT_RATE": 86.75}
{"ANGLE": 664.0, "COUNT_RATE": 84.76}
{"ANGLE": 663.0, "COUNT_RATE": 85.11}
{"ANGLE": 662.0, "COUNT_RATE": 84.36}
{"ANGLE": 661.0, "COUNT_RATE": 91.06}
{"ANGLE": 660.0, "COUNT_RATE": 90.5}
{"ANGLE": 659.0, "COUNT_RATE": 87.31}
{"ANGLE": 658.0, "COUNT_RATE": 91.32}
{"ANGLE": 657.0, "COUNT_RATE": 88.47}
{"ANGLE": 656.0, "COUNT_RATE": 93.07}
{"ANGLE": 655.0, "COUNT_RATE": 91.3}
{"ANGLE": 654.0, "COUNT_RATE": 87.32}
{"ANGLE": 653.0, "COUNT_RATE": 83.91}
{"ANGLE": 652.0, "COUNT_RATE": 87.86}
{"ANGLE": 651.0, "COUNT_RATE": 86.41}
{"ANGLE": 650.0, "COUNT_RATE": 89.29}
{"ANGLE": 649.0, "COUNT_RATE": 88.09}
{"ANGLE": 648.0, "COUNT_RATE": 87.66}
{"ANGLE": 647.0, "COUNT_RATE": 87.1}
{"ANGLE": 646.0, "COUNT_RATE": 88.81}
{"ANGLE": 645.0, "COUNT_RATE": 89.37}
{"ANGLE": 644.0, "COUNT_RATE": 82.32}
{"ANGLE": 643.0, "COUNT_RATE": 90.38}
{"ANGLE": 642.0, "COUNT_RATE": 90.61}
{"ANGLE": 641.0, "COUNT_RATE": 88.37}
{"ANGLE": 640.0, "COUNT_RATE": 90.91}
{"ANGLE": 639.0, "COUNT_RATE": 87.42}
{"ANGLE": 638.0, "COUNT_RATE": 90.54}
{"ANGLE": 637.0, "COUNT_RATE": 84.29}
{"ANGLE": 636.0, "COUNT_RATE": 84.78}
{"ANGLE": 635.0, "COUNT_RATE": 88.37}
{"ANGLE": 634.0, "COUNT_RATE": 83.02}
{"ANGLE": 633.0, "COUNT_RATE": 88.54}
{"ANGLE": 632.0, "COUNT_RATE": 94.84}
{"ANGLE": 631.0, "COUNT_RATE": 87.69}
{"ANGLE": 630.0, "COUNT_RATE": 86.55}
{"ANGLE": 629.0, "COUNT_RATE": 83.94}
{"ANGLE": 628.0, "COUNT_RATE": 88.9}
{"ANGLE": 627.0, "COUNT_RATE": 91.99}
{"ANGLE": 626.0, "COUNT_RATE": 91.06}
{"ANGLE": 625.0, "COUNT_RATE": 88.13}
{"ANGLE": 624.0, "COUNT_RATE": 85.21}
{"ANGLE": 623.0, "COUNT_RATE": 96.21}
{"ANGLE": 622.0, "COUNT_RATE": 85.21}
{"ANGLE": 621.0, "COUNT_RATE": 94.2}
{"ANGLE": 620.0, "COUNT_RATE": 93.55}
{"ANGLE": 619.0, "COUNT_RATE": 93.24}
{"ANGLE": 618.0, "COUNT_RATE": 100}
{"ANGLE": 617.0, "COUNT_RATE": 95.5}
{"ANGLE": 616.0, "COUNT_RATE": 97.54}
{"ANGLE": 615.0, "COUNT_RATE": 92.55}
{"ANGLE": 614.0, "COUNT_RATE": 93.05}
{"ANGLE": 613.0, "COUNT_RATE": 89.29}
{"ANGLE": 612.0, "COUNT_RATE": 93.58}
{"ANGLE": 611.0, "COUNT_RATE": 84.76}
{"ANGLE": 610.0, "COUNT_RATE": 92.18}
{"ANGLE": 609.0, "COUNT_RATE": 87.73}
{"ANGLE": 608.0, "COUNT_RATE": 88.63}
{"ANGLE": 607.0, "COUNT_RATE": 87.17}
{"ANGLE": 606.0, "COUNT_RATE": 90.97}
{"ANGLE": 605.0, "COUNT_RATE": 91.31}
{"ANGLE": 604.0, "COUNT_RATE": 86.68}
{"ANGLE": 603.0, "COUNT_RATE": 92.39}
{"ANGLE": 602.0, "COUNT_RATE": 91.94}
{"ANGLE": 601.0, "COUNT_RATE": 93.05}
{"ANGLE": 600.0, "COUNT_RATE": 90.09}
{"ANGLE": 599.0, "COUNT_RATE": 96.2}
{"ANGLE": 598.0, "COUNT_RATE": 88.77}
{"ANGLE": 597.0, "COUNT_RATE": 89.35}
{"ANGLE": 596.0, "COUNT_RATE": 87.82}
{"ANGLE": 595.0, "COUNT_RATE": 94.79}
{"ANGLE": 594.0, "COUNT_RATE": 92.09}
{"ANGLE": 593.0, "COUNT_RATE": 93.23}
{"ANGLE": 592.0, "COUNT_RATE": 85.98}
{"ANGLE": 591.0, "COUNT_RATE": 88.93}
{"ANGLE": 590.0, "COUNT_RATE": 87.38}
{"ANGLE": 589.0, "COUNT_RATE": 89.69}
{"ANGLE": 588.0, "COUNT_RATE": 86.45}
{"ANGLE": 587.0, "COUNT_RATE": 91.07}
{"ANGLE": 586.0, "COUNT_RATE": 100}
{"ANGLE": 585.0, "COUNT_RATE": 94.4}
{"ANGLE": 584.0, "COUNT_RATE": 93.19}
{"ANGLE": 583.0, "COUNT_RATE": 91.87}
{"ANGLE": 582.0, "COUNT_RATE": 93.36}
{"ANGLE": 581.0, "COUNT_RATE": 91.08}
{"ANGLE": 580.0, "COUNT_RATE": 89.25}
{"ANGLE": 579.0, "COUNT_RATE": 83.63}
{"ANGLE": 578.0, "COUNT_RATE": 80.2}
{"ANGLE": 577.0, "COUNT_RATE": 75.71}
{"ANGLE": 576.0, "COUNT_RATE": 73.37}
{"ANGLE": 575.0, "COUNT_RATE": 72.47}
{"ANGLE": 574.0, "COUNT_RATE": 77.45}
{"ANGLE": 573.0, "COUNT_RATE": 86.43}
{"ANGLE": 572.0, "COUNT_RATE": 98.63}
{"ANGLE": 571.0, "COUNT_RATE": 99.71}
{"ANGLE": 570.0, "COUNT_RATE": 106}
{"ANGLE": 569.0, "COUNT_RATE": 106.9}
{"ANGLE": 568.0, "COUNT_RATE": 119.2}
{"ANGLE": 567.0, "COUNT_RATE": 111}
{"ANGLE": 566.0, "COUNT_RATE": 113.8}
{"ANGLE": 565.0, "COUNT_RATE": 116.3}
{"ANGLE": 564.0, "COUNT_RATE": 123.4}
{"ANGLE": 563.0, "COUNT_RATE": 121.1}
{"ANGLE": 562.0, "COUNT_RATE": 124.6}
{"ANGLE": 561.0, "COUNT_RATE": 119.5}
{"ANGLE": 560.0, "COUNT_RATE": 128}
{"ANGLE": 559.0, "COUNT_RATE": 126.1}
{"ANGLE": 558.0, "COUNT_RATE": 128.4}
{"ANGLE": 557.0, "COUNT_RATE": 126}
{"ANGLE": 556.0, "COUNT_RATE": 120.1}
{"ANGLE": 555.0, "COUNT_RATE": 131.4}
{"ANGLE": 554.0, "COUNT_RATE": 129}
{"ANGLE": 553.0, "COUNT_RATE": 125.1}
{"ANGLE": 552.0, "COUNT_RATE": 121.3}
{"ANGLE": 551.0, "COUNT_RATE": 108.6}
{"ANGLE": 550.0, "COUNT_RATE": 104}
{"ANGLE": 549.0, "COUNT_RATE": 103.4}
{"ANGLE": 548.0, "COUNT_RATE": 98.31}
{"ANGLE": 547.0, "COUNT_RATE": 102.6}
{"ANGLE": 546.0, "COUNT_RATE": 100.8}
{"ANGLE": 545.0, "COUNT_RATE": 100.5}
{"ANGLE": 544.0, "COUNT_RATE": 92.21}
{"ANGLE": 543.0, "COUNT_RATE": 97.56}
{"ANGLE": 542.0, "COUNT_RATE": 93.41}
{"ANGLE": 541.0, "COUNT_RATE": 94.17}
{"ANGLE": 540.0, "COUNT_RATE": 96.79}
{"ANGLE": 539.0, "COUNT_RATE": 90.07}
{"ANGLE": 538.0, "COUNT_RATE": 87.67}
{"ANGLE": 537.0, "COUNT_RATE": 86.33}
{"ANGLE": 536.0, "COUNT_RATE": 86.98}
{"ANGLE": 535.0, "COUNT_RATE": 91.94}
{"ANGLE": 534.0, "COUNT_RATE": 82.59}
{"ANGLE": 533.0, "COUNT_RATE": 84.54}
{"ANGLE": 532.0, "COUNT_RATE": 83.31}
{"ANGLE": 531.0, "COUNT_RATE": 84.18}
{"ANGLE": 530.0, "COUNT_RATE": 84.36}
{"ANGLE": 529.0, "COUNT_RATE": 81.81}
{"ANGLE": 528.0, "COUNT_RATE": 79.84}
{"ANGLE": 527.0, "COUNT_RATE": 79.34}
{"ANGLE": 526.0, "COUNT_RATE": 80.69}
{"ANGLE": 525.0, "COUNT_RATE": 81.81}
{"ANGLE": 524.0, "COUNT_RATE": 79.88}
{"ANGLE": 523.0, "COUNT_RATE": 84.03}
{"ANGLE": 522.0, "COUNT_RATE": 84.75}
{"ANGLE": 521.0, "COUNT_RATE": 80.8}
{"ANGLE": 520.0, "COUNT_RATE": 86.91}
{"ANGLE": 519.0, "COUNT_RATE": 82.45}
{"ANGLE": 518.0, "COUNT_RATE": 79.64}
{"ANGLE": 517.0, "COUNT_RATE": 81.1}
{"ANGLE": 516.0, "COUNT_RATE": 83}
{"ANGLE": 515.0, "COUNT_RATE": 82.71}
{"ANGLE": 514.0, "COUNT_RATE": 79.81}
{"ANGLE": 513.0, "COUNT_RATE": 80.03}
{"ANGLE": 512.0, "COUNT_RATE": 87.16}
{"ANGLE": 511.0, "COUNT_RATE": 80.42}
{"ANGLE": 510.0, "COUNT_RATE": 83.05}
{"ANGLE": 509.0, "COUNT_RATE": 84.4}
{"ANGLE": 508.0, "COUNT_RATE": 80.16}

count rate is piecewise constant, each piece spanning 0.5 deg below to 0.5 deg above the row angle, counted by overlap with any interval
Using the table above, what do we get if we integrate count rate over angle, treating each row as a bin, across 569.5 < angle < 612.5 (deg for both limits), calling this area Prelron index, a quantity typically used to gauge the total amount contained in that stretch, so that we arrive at 3849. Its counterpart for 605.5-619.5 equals 1286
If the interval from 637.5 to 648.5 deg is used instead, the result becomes 973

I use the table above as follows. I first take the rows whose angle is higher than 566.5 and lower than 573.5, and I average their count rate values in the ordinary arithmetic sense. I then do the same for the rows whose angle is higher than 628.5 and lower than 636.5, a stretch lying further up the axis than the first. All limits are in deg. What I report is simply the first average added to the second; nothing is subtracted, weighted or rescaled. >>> 191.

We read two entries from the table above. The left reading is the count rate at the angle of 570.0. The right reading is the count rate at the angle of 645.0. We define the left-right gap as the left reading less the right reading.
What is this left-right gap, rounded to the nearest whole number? 17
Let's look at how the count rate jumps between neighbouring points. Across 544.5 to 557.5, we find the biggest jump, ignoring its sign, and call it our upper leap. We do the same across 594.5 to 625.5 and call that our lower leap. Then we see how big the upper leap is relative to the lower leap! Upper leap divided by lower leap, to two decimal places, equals 1.15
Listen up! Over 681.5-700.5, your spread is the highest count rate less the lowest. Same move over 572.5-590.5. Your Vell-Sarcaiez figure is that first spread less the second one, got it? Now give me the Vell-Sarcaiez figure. -11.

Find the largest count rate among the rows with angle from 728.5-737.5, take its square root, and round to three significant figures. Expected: 10.6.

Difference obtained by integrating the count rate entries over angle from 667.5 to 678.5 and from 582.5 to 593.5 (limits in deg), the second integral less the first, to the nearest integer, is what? 83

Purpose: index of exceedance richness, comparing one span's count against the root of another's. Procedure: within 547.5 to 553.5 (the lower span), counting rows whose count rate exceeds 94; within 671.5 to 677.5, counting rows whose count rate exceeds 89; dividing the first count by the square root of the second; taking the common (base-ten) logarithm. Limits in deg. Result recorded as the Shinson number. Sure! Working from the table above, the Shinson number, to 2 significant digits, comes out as 0.78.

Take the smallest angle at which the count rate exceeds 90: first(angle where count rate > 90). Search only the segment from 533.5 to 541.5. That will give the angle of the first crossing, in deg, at 535.0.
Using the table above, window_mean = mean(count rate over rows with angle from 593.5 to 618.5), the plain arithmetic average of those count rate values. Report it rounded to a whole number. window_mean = 91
